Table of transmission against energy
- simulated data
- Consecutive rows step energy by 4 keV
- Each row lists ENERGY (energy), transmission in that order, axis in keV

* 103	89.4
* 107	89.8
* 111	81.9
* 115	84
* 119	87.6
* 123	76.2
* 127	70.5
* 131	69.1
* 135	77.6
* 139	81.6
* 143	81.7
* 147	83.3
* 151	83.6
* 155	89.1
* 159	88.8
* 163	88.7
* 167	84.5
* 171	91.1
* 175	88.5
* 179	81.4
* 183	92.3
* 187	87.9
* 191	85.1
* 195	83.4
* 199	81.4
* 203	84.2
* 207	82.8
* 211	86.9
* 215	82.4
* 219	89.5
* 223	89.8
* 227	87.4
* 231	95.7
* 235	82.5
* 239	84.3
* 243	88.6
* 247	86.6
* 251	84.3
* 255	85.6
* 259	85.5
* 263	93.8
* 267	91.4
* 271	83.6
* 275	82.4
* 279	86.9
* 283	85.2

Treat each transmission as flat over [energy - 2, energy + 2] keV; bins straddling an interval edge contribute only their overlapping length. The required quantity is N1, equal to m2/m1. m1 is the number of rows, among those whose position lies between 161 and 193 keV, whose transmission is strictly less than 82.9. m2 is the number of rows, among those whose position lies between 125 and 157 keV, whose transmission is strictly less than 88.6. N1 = 7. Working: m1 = 1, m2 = 7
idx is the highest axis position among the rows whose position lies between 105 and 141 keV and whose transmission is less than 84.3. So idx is 139 keV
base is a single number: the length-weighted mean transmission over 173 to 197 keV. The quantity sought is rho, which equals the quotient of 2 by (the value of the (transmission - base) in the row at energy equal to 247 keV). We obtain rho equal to 12.0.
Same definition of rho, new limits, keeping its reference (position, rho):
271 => -0.7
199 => -0.4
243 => 0.9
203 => -0.9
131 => -0.1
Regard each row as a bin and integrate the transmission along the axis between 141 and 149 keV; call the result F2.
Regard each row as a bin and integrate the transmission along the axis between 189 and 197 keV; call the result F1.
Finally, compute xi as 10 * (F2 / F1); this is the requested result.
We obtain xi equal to 9.8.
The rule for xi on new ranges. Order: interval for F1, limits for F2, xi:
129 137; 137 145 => 11.1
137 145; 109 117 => 10.2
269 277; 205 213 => 10.2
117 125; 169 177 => 11.0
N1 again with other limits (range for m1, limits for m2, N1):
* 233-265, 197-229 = 6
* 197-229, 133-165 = 2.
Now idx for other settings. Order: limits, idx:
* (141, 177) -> 151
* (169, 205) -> 203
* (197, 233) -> 215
